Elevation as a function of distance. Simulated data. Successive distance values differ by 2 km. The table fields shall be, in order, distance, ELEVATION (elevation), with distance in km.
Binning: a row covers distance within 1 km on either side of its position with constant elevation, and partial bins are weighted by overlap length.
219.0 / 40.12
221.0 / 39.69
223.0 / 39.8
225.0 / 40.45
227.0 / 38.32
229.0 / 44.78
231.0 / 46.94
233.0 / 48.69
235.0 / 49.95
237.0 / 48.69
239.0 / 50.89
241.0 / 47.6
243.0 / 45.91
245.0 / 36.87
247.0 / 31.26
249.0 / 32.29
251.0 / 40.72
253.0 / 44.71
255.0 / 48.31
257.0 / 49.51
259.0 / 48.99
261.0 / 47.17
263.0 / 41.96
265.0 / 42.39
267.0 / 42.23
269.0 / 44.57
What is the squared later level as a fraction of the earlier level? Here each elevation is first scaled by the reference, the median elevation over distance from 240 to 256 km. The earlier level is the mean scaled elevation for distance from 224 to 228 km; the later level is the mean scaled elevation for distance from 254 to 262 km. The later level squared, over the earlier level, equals 1.40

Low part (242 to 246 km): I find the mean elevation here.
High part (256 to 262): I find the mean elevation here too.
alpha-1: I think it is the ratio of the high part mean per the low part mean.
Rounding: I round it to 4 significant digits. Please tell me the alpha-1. 1.173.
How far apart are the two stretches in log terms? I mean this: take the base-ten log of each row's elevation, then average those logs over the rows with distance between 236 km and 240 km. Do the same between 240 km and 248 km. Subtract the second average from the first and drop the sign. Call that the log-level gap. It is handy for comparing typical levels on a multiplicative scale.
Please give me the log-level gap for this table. 0.10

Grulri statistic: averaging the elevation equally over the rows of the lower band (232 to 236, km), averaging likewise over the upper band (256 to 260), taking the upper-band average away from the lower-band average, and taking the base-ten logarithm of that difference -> -1.2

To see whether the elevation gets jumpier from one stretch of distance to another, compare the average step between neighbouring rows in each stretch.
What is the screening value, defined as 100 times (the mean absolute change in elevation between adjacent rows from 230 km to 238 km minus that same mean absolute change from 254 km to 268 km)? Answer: -13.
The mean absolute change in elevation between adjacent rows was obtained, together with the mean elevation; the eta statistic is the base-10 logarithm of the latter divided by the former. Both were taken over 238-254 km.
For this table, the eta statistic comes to 0.94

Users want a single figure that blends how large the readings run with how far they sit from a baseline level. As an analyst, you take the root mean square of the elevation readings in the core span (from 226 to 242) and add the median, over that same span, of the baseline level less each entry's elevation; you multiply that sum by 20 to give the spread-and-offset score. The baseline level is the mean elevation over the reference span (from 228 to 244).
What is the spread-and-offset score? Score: 938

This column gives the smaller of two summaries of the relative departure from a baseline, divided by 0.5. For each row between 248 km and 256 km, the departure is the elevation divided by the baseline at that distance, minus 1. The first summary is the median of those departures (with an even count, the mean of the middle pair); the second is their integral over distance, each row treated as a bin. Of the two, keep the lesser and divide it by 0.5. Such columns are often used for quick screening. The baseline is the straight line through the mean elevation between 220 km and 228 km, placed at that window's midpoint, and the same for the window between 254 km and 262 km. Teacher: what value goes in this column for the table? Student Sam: -1.9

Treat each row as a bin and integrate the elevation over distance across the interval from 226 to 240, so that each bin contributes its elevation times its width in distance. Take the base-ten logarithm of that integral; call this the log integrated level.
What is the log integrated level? 2.82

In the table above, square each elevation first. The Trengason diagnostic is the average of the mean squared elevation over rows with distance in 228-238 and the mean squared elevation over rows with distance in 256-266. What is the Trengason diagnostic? 2208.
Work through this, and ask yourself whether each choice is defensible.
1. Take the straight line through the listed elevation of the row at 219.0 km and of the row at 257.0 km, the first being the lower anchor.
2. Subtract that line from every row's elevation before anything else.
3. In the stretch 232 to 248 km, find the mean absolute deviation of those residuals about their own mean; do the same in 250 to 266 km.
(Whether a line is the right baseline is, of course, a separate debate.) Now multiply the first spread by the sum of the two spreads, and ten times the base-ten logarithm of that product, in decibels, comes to 17.63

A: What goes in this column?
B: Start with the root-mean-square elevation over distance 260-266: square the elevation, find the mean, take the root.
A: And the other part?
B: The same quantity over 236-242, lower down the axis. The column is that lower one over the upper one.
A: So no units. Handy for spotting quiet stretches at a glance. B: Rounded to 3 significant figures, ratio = 1.12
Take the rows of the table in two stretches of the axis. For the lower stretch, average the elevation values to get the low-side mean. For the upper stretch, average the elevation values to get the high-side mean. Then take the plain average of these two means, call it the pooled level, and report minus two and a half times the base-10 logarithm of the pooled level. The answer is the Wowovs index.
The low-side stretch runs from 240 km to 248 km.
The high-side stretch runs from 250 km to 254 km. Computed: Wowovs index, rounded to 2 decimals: -4.05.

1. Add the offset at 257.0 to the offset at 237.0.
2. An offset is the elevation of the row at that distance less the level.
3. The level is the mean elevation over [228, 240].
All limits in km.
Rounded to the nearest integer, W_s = 2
